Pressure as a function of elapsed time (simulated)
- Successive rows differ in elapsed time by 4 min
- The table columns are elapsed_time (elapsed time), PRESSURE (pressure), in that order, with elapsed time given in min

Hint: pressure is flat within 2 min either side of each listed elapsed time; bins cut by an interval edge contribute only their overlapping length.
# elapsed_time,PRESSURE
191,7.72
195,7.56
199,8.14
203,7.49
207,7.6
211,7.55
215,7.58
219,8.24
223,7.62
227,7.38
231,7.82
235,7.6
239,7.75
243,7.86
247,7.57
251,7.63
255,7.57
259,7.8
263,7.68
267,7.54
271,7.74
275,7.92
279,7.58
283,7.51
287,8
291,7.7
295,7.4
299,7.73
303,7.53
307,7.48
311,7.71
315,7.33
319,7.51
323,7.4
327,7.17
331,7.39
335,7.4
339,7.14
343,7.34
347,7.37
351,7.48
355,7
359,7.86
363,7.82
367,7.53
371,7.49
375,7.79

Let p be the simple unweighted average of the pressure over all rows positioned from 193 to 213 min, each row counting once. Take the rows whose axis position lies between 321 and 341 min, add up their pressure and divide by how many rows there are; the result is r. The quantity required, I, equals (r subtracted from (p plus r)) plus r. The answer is 15.0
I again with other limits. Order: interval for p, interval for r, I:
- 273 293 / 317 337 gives 15.1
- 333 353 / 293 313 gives 14.9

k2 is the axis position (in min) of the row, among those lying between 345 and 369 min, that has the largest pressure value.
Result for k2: 359 min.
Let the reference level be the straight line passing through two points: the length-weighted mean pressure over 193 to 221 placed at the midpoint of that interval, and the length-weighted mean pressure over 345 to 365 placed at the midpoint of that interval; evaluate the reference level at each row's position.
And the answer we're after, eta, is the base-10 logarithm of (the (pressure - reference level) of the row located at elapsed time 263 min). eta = -1.5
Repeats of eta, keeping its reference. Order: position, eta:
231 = -0.9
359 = -0.4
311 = -0.9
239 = -1.2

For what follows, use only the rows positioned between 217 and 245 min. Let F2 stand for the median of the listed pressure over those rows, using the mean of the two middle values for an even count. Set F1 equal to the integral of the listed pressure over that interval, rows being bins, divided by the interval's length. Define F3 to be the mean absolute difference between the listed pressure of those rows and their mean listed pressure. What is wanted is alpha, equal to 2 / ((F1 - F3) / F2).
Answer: 2.05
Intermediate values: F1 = 7.75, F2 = 7.75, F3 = 0.19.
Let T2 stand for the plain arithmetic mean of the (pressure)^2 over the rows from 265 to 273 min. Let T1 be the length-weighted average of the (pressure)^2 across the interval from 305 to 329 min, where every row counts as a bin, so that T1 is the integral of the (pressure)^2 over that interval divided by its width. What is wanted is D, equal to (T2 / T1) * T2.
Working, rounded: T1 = 55.3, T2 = 58.4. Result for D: 62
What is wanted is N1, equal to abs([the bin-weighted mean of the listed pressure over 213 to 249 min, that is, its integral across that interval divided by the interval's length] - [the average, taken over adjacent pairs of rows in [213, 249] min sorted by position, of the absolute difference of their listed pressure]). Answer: 7.37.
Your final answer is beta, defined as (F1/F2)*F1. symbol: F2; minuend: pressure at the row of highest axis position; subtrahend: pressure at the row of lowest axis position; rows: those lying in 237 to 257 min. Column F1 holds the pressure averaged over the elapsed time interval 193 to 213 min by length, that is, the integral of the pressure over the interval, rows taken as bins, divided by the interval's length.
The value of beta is -327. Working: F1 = 7.668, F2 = -0.2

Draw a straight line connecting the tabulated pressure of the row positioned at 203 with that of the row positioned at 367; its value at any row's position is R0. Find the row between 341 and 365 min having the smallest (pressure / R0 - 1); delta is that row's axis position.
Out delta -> 355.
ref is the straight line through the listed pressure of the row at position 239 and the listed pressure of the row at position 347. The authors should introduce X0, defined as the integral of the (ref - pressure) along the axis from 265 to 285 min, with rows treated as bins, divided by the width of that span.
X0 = -0.03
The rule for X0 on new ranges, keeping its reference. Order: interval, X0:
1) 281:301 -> -0.10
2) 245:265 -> 0.04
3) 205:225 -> 0.12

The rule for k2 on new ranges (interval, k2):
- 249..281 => 275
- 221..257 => 243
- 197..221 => 219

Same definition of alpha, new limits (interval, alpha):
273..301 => 2.05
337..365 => 2.05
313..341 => 2.04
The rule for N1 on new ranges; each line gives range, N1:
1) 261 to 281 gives 7.48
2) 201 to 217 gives 7.49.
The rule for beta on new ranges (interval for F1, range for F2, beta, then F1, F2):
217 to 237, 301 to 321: -2989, 7.732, 0.0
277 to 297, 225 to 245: 122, 7.638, 0.5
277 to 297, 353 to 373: 119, 7.638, 0.5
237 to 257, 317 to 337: -536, 7.676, -0.1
